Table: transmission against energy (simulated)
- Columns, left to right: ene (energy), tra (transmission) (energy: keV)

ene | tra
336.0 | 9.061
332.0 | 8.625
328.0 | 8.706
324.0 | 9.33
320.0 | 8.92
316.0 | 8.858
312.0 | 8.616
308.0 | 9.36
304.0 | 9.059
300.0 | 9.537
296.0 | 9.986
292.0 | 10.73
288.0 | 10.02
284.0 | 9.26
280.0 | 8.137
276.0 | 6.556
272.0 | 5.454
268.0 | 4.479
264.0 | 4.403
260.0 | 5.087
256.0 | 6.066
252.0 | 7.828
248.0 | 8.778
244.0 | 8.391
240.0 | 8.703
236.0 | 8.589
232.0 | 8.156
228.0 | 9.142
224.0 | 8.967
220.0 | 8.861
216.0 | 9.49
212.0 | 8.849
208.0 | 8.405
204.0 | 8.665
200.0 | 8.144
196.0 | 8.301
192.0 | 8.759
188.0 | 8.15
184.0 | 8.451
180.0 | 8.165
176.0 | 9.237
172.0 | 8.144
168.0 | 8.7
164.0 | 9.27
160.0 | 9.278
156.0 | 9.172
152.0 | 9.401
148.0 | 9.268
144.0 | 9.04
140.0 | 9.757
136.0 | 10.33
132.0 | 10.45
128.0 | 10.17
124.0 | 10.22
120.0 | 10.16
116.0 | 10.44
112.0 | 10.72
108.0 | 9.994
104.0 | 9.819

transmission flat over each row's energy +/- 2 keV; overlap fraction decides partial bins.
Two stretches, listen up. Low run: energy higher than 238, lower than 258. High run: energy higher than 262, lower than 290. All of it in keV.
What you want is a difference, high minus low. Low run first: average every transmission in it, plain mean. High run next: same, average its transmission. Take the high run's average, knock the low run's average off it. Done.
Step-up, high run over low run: -1.1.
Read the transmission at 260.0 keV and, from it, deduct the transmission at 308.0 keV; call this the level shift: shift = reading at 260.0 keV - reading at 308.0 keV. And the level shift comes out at -4.3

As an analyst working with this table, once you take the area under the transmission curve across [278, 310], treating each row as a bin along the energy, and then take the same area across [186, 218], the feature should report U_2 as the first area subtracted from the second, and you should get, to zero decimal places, -29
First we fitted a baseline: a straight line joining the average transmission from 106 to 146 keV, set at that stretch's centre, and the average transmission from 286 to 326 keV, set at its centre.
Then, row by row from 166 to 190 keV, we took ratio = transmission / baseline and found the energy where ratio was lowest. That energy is 172.0 keV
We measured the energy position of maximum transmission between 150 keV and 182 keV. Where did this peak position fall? 152.0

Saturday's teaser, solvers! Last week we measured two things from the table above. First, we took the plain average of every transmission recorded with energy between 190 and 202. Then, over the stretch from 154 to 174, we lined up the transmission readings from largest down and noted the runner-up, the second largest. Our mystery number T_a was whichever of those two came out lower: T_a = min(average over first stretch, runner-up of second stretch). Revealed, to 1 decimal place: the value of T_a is 8.4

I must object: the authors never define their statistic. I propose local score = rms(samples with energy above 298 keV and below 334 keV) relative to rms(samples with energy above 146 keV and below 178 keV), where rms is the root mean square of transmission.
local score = 0.99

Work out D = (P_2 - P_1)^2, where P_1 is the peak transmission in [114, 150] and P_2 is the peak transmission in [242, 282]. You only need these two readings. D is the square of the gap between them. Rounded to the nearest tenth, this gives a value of 2.8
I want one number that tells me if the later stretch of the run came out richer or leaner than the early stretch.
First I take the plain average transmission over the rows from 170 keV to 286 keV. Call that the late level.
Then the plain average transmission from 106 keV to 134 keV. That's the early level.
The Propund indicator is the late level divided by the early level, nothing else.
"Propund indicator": 0.77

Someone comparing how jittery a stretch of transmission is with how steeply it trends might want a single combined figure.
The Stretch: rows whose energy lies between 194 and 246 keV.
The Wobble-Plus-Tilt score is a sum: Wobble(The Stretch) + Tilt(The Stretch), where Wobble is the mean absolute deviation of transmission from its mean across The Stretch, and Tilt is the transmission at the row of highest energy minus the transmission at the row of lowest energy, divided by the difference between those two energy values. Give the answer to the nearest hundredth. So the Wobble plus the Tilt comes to 0.31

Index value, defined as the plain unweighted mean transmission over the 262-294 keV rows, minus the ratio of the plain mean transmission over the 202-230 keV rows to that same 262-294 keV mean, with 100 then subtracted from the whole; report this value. -93.8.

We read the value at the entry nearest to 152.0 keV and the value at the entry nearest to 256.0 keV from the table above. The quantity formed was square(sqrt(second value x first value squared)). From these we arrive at 536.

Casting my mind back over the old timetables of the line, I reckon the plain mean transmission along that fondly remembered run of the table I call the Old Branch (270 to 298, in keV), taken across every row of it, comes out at 8.6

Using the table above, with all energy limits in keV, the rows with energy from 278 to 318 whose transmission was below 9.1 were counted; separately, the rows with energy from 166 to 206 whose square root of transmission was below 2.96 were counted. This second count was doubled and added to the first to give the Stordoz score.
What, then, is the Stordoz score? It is 22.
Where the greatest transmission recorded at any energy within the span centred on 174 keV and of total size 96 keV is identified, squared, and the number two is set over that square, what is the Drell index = 0.0183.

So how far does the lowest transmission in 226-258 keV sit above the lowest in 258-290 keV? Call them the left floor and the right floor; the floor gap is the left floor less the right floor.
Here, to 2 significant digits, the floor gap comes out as 1.7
